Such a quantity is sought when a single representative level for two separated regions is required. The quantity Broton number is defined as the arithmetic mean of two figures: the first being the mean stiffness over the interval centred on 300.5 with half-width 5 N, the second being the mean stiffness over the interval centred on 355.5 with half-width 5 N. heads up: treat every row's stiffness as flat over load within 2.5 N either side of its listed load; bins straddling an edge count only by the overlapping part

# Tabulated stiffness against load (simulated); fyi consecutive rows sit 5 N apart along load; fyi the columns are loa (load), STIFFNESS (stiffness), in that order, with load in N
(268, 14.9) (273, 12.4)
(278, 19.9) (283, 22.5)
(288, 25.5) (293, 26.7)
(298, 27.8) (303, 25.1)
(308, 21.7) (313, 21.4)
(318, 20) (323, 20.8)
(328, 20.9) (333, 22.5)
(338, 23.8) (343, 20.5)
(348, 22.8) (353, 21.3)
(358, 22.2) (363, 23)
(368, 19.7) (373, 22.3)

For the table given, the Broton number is 24.1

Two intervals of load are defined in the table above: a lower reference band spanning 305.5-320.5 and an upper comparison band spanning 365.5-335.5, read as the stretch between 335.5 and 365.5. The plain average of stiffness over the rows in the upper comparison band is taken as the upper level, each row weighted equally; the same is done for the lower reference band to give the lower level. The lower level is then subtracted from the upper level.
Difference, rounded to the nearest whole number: 1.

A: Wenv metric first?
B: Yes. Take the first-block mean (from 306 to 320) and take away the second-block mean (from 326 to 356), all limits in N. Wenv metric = -0.9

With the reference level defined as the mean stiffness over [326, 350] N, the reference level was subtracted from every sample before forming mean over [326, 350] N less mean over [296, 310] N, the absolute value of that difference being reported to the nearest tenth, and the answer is 2.8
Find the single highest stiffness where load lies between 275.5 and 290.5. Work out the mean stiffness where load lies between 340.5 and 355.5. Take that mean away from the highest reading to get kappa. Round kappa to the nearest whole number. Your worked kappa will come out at 4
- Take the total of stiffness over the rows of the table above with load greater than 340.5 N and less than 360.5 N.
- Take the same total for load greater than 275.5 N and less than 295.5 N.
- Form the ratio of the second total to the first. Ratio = 1.09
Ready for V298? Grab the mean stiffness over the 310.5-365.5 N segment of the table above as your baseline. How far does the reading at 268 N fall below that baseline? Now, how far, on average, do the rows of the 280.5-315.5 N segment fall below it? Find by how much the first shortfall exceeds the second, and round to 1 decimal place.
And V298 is 9.5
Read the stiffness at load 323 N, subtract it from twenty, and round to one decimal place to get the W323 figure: -0.8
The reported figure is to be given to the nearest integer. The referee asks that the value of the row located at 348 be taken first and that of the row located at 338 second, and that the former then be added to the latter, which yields 47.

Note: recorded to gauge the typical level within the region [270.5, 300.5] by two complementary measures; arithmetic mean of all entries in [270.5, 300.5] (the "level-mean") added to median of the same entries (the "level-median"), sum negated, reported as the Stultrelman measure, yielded -46.5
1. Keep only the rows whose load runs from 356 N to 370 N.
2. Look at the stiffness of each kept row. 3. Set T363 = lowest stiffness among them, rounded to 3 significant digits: 19.7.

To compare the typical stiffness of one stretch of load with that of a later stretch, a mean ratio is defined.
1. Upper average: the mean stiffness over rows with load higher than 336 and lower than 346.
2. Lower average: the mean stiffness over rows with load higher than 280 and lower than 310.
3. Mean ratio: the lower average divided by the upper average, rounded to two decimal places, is 1.12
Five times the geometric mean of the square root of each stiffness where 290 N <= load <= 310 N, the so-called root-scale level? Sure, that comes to 25.11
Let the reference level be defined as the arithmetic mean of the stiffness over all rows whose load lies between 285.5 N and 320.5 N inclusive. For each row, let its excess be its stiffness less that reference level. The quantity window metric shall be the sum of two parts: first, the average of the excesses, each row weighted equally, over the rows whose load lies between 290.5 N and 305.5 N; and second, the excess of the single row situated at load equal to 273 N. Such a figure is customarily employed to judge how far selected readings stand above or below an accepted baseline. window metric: -9.1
